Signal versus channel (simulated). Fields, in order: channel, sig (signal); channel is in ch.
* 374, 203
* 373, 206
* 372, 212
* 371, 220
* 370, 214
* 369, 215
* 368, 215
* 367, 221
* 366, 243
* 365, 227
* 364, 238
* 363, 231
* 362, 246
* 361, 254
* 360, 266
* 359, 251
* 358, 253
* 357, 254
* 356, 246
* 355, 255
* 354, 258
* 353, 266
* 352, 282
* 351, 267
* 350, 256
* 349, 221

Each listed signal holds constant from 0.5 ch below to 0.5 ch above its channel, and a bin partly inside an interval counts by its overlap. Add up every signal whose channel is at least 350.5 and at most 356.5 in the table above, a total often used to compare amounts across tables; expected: 1574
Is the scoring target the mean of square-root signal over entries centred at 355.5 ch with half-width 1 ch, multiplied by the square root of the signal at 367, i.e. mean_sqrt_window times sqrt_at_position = 235.3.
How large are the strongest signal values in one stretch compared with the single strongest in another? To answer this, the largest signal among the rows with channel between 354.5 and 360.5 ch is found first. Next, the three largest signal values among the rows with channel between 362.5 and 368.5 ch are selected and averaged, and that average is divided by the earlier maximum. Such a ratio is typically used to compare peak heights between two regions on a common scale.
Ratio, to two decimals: 0.89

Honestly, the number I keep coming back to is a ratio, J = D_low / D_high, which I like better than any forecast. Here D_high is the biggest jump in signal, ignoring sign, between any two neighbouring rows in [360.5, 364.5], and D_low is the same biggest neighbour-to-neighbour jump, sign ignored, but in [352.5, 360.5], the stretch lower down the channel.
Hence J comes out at 1.0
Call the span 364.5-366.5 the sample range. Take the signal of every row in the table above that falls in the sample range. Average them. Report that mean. 235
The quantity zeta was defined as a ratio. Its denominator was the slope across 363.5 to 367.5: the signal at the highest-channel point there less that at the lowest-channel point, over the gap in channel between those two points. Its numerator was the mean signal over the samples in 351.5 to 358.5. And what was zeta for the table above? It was -46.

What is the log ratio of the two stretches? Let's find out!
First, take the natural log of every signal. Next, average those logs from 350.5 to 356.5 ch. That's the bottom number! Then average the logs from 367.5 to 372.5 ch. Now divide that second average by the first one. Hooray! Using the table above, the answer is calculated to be 0.965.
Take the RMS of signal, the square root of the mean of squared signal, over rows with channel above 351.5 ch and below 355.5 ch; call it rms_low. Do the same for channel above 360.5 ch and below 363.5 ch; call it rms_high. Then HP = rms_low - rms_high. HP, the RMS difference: 22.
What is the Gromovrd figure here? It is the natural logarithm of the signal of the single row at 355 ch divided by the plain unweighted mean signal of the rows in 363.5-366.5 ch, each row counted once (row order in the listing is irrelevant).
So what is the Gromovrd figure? 0.08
